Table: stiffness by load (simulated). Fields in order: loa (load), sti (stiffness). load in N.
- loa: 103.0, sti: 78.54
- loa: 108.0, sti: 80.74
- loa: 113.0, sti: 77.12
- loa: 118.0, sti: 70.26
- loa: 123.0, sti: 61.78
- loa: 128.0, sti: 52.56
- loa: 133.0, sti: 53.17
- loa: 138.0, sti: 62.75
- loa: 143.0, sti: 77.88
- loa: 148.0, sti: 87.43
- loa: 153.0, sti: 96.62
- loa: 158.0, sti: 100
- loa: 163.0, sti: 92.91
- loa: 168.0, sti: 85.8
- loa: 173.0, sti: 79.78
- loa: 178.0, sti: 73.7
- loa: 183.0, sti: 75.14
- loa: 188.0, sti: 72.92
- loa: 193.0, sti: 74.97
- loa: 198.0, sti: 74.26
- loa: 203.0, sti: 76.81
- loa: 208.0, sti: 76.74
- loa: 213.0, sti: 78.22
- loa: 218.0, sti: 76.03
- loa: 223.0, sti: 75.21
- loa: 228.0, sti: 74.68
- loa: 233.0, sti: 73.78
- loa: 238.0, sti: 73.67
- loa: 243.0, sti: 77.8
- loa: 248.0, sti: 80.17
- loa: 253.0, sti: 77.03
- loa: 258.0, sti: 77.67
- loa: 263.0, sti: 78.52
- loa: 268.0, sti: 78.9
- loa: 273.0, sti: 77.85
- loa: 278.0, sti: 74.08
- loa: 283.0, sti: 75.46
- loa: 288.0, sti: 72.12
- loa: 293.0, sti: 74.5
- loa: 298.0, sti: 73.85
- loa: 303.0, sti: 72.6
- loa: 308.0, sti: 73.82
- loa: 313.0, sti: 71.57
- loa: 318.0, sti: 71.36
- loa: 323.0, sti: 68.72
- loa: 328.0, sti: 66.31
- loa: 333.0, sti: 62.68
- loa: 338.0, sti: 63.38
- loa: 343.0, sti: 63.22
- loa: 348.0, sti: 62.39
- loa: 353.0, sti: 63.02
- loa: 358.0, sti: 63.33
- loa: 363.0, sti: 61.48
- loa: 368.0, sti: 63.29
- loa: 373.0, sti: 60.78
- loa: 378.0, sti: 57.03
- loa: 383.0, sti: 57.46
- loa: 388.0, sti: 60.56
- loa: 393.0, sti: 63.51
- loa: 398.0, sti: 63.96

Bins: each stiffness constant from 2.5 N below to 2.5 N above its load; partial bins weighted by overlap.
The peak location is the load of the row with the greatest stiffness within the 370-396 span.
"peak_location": 393.0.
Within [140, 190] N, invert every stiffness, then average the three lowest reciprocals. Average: 0.0104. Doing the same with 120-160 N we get 0.0106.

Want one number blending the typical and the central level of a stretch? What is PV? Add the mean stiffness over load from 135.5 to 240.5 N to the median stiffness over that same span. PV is 155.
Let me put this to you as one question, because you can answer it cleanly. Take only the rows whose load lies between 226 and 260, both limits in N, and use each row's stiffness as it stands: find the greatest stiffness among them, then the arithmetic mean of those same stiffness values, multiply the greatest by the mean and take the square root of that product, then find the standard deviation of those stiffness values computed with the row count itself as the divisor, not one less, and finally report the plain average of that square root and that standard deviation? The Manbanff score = 40.3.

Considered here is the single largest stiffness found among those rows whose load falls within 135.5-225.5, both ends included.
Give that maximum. 100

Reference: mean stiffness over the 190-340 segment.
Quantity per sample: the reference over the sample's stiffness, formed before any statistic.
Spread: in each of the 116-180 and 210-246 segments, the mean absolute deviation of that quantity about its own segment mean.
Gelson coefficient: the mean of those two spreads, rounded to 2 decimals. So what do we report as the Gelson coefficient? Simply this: 0.10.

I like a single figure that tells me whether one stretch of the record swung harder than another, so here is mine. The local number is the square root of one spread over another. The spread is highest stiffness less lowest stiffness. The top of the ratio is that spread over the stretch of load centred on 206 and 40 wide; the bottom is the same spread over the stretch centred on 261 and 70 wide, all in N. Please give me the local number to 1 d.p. 0.8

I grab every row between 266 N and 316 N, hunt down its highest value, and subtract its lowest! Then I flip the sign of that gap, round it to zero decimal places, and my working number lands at -7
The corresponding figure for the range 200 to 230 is -4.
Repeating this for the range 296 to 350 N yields -11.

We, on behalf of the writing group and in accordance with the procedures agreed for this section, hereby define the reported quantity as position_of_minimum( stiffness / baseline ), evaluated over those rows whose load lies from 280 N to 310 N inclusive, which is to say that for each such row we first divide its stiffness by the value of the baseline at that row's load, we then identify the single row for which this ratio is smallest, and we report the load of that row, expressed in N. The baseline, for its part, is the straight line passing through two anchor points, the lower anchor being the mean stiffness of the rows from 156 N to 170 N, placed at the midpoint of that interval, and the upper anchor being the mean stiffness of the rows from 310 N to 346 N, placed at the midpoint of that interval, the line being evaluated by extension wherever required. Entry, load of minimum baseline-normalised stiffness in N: 288.0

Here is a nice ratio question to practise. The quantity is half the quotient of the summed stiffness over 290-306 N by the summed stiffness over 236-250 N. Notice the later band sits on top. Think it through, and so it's 0.477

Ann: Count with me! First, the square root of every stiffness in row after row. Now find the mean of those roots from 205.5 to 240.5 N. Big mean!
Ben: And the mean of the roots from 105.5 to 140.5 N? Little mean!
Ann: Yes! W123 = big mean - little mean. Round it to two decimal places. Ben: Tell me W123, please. 0.62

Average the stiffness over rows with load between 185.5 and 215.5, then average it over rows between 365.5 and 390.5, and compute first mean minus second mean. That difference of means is 16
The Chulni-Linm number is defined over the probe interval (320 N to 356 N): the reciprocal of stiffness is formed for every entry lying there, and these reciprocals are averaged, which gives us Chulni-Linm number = 0.0156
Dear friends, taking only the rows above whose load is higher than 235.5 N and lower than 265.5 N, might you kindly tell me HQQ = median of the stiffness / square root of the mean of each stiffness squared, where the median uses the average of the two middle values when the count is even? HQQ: 1.00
